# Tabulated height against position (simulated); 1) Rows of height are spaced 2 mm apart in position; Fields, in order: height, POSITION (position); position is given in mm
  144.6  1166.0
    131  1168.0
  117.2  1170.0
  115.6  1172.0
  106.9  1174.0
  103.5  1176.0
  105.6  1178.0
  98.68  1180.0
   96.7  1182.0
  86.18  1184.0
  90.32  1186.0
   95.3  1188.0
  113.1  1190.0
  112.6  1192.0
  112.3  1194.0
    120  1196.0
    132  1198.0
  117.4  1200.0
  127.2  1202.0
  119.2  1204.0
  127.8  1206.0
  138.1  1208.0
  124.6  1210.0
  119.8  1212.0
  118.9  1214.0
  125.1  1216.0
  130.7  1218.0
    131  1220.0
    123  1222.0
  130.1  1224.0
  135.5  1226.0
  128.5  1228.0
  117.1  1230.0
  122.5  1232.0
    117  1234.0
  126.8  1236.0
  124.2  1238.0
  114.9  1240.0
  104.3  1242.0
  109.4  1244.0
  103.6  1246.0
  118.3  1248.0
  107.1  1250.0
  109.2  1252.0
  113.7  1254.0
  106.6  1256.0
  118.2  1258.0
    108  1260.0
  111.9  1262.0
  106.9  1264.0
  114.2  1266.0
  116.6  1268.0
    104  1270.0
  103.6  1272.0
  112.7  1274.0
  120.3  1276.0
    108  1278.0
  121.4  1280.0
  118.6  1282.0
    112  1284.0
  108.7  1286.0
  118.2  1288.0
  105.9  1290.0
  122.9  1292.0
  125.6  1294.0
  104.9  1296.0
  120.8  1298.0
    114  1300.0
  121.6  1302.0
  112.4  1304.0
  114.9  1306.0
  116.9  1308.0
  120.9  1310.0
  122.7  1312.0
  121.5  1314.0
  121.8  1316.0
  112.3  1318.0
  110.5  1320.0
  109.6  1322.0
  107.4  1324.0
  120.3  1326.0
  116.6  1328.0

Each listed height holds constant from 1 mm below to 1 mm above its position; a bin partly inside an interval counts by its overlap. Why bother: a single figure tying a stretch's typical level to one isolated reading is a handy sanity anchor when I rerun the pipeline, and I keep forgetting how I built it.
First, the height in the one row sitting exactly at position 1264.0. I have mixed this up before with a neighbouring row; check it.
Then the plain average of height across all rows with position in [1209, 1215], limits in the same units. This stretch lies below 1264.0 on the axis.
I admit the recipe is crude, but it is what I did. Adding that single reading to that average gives 228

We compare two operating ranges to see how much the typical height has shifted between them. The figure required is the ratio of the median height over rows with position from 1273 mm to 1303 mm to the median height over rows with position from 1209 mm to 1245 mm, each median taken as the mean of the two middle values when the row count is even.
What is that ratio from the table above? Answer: 0.96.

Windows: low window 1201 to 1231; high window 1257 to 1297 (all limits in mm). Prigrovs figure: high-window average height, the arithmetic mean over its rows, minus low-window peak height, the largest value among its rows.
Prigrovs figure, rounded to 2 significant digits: -25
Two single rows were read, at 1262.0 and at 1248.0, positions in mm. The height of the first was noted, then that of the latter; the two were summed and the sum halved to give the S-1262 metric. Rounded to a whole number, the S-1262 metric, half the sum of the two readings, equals 115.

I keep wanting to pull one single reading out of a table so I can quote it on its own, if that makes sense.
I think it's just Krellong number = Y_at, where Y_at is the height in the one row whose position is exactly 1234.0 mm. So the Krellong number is 117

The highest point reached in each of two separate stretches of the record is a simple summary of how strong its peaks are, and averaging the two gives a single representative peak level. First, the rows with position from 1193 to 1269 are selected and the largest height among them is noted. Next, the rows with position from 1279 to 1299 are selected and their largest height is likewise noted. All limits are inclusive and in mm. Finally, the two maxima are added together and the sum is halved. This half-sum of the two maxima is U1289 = 132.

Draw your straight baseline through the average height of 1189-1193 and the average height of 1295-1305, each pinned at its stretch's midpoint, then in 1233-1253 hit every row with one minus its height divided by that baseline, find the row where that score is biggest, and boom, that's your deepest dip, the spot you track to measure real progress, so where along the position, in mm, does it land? 1246.0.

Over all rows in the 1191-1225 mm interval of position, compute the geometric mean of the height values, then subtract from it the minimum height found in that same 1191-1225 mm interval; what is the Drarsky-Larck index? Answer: 12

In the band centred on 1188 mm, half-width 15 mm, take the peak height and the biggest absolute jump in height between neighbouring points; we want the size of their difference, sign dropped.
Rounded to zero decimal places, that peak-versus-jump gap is 114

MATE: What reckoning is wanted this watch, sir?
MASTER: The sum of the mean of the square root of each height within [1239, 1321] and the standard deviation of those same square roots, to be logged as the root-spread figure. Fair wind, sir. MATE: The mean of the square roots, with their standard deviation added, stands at 11.0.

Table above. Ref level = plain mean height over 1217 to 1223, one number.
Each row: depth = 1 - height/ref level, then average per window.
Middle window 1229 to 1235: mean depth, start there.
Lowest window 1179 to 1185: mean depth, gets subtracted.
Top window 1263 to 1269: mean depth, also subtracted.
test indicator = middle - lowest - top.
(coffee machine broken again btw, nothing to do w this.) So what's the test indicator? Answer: -0.32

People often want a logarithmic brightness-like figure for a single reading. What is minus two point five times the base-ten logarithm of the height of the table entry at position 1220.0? -5.29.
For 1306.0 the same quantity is -5.15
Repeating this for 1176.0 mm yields -5.04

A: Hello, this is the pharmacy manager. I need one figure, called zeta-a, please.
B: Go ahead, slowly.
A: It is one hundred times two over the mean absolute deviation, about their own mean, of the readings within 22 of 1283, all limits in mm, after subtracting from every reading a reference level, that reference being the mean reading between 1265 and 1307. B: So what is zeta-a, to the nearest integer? 36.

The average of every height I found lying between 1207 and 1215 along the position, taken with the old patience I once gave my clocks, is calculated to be 125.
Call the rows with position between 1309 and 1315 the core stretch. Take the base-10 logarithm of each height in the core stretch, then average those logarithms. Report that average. 2.085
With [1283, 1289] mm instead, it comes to 2.053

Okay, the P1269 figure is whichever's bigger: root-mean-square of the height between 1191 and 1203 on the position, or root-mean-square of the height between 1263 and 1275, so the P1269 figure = 120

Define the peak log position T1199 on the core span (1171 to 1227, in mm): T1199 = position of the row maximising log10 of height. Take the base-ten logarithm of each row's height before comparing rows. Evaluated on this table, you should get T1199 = 1208.0 mm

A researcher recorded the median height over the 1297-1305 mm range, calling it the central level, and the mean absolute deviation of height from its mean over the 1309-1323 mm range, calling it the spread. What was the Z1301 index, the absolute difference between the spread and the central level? 112.0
